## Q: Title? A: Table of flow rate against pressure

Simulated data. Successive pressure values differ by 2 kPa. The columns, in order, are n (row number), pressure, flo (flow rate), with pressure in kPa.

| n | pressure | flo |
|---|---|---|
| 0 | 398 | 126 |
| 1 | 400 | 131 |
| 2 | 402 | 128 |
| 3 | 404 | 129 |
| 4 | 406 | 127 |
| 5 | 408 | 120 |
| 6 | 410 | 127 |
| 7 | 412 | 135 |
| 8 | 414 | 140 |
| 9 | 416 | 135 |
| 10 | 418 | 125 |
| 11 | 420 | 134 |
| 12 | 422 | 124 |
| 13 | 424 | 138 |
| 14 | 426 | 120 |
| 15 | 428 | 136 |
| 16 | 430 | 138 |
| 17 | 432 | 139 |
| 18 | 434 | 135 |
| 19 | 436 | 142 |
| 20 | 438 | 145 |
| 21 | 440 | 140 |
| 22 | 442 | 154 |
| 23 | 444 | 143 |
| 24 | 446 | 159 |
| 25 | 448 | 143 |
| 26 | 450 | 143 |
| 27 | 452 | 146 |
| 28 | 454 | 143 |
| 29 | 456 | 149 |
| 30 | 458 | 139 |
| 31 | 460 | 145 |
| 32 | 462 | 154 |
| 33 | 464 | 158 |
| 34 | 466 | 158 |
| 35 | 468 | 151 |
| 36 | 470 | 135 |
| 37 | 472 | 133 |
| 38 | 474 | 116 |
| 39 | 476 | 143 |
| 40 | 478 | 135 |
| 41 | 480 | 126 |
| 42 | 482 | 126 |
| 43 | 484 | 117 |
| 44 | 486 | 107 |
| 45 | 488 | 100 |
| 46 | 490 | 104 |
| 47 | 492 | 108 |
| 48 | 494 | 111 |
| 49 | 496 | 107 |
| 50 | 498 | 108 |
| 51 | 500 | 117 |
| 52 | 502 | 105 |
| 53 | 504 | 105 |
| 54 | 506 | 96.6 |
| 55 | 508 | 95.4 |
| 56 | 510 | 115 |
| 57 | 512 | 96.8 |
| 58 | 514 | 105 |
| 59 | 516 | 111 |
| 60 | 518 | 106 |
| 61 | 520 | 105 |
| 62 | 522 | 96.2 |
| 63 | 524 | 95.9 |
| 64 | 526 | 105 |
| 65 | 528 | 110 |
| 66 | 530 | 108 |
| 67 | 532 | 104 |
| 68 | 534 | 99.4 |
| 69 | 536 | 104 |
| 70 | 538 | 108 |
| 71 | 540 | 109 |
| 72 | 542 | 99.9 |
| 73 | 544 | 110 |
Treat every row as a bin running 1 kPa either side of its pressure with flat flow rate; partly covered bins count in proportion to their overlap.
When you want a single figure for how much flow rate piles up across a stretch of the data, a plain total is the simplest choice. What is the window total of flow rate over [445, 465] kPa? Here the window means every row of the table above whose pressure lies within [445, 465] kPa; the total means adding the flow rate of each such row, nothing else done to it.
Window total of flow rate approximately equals 1479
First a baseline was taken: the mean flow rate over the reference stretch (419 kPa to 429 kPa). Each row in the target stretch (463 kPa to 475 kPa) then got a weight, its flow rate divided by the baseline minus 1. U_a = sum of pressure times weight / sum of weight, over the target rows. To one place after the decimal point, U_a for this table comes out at 464.6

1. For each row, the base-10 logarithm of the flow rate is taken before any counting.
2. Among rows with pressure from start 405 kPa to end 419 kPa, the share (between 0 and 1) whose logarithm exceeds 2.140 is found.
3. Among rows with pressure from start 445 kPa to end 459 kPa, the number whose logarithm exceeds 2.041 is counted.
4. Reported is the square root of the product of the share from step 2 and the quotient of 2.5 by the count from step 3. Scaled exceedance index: 0.2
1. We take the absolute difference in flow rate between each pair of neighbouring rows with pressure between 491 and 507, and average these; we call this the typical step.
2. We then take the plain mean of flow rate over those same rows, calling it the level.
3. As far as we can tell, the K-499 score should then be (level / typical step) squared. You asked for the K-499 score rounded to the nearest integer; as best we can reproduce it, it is 403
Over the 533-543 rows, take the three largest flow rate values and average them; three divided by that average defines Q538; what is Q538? 0.0280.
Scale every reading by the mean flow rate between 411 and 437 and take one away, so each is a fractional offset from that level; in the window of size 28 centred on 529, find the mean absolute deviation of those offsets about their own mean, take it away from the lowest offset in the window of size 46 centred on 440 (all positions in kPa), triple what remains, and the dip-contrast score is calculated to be -0.40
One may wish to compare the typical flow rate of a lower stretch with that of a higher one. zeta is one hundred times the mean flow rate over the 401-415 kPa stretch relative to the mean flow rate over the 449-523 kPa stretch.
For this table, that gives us 106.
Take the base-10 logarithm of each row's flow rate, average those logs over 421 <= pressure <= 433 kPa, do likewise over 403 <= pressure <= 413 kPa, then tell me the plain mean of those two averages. 2.11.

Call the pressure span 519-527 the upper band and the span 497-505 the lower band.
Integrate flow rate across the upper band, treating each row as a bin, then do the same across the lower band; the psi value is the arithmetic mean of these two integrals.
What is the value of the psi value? 837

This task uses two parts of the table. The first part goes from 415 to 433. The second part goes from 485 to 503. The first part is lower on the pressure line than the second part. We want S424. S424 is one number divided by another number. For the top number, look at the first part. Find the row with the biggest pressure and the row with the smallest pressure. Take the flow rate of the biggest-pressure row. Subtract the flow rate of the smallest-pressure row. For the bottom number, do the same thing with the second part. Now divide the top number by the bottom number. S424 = -2.0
